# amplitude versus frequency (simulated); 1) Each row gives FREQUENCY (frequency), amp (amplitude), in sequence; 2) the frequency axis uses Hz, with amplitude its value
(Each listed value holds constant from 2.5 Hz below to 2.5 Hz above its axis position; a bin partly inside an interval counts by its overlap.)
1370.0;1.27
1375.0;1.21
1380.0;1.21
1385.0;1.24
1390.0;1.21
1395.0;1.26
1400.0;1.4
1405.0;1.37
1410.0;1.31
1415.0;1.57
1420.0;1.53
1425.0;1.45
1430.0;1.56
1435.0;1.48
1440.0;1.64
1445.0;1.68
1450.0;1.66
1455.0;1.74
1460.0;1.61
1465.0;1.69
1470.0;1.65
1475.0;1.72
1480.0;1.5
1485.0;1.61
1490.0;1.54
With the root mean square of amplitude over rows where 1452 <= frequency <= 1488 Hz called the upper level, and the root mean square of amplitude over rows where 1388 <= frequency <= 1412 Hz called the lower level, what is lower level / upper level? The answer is 0.80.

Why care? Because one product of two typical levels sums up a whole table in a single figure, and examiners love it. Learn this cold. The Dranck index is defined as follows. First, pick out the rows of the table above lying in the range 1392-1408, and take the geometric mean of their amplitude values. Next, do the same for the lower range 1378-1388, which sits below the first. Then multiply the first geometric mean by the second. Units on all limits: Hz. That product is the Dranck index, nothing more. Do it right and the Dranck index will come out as 1.6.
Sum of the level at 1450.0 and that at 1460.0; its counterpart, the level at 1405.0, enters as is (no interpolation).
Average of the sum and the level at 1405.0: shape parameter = 2.32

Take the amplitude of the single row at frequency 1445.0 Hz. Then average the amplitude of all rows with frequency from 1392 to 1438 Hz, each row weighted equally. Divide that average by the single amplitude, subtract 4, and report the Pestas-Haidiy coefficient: -3.14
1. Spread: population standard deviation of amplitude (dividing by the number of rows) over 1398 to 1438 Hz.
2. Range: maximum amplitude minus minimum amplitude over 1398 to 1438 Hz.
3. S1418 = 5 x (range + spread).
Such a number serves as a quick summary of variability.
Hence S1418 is 1.7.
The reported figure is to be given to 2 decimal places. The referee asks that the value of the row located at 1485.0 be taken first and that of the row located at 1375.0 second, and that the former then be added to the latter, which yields 2.82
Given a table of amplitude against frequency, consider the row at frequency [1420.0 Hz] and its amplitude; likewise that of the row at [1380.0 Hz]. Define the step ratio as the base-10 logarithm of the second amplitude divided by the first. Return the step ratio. -0.10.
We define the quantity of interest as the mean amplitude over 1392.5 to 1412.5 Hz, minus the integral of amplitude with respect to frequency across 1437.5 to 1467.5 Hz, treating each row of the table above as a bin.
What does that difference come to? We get -49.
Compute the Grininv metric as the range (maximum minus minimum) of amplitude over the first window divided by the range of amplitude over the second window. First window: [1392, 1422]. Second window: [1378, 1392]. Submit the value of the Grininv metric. 10.3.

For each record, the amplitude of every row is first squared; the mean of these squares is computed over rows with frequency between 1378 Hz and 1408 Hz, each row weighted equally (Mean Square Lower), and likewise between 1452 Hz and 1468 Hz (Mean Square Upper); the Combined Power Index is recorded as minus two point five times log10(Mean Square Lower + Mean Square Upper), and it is -1.63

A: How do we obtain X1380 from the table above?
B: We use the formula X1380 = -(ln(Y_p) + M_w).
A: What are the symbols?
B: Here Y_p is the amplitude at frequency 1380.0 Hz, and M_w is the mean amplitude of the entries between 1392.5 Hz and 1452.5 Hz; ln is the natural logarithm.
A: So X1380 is -1.68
